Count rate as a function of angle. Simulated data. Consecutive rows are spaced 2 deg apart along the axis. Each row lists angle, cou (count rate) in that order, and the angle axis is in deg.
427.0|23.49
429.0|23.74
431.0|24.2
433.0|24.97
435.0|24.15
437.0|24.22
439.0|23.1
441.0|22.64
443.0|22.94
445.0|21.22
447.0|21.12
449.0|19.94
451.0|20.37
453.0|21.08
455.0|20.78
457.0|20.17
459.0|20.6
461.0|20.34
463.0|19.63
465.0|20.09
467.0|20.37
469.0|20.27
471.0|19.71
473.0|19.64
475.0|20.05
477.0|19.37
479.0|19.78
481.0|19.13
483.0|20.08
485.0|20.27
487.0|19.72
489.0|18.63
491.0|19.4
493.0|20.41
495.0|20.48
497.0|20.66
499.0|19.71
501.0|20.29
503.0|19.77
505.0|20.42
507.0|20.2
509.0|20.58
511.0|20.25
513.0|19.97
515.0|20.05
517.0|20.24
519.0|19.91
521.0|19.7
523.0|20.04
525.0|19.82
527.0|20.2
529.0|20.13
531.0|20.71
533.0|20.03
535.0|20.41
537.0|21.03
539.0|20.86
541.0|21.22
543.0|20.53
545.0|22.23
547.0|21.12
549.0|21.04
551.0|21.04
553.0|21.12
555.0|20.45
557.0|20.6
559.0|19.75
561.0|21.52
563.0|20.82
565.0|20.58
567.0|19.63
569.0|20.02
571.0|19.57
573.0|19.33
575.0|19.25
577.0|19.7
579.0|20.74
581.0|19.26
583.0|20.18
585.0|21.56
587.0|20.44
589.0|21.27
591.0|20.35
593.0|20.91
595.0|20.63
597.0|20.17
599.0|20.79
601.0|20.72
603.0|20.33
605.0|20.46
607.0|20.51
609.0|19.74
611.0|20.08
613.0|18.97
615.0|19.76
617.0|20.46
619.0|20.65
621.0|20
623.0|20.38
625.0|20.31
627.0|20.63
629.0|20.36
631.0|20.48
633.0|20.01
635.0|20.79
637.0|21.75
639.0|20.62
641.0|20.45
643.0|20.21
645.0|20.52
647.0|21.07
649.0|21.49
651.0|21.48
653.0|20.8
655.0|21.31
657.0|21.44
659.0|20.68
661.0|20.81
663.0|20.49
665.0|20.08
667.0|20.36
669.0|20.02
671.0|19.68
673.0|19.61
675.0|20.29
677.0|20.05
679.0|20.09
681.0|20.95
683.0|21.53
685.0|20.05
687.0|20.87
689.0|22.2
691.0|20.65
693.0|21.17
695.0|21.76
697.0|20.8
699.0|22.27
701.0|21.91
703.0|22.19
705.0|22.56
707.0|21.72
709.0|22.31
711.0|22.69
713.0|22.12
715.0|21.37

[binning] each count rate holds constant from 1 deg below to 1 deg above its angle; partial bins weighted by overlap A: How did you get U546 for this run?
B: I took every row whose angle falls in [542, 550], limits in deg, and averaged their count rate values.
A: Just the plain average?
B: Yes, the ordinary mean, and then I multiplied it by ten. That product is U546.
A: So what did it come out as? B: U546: 212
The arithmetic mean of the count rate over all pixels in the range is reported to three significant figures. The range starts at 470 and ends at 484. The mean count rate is 19.7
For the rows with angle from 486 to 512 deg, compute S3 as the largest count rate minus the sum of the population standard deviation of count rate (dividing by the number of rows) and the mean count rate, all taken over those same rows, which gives 0.07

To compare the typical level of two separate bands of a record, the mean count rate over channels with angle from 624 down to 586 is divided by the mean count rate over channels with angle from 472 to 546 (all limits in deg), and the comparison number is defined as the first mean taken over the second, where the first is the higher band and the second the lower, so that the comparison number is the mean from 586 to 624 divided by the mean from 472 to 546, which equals 1.009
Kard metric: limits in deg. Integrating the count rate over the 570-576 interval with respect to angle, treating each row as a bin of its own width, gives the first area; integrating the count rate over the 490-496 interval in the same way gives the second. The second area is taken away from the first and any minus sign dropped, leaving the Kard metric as 4.3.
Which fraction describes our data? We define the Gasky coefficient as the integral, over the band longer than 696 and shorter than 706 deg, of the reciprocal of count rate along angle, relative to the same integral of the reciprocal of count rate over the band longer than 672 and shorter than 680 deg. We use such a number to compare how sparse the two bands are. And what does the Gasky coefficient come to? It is 1.1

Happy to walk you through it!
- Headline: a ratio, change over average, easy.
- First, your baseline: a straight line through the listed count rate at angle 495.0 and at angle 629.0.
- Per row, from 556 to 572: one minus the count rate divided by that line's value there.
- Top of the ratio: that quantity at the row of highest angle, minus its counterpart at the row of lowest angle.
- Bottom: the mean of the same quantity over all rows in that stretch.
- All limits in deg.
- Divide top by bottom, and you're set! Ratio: 10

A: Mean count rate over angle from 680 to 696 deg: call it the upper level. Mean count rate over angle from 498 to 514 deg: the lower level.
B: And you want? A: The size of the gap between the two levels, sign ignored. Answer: 1.0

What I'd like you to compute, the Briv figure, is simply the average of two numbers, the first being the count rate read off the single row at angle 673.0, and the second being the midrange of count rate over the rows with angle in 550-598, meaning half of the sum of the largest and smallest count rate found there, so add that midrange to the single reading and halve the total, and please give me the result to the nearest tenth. 20.0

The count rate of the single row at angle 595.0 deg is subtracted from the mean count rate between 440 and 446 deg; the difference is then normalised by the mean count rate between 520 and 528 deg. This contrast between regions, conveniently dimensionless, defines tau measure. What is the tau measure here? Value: 0.08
